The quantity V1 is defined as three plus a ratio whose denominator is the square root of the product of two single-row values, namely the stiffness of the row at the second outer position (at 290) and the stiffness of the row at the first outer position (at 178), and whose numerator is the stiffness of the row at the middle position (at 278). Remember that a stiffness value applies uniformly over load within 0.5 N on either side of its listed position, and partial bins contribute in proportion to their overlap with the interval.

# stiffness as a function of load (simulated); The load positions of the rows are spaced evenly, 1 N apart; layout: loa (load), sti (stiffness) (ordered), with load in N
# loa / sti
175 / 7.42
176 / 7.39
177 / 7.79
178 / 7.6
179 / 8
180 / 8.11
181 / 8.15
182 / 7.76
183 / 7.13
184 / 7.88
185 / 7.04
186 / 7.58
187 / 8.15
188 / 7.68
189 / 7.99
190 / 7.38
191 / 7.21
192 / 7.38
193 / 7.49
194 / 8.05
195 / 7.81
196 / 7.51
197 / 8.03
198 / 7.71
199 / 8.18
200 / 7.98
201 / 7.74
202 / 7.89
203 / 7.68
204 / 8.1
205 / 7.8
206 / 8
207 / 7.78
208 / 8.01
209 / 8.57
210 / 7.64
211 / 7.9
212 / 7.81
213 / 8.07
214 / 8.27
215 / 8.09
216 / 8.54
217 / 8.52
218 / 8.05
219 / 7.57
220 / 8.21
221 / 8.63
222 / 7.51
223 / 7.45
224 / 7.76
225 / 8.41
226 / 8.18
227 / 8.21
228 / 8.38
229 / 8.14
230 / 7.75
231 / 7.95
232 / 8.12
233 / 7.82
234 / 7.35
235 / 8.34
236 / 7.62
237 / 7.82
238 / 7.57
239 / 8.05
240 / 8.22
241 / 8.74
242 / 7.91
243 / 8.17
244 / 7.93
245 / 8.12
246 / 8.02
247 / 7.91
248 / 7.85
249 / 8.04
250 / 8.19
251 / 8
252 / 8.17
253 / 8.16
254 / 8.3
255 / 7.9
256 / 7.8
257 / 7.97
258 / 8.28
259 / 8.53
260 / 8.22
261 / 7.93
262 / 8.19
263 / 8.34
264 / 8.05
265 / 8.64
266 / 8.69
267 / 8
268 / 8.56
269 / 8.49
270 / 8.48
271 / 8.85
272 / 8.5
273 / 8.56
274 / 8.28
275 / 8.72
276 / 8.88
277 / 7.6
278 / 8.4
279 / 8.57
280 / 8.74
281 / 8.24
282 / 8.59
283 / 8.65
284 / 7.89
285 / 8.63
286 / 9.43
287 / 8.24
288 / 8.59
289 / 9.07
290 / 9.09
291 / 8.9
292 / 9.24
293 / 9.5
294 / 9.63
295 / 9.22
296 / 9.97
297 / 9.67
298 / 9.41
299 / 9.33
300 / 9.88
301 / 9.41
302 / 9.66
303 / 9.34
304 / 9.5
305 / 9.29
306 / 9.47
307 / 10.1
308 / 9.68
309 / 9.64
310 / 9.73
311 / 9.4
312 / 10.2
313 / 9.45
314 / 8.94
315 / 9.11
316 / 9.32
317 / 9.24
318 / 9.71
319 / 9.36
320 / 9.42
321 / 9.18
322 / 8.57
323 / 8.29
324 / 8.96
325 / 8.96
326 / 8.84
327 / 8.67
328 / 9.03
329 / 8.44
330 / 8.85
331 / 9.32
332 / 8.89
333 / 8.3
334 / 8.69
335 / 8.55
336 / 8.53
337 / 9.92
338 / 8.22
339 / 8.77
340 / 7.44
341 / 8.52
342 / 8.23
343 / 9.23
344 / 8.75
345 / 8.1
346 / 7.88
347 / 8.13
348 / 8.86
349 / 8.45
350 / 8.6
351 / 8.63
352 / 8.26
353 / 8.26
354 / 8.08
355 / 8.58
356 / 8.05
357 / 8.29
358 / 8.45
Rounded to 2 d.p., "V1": 4.01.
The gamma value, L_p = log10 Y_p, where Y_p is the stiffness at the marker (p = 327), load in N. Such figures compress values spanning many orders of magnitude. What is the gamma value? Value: 0.938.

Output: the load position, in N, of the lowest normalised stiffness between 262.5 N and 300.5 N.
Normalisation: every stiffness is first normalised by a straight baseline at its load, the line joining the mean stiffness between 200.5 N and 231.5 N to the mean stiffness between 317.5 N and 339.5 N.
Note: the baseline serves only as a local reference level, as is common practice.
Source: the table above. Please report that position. 277 N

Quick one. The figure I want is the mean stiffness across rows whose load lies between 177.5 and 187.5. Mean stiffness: 7.74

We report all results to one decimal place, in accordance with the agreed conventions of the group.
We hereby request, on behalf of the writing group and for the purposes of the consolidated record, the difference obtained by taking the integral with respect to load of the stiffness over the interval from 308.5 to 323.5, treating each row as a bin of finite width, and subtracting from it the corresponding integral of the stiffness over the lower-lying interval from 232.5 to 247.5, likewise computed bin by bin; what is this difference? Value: 20.0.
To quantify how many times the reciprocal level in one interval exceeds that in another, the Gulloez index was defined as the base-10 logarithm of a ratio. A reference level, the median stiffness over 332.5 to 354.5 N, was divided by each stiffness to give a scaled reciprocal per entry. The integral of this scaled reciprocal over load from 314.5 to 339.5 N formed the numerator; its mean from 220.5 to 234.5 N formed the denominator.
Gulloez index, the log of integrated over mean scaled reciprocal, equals 1.35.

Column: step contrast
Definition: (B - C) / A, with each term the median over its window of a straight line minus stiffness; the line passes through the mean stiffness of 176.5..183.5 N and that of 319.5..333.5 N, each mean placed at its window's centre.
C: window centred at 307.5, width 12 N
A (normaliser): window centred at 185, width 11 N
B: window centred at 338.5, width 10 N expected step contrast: 27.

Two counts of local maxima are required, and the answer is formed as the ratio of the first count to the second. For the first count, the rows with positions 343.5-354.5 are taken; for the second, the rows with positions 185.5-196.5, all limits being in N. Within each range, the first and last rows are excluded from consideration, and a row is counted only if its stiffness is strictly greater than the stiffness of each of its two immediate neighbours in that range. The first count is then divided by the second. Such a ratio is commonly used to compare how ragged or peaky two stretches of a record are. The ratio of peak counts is 0.67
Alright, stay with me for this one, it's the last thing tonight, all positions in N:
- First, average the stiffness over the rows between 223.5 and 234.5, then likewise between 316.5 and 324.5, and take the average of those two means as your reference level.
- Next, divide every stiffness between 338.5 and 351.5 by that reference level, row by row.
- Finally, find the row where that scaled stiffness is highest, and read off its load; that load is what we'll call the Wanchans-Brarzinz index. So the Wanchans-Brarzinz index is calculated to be 343 N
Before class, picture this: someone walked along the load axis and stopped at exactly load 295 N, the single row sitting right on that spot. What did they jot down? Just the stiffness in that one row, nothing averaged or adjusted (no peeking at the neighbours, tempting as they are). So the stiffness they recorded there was 9.22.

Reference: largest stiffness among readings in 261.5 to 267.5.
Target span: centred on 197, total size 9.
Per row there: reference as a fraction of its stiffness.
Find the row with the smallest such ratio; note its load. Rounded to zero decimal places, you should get 199 N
